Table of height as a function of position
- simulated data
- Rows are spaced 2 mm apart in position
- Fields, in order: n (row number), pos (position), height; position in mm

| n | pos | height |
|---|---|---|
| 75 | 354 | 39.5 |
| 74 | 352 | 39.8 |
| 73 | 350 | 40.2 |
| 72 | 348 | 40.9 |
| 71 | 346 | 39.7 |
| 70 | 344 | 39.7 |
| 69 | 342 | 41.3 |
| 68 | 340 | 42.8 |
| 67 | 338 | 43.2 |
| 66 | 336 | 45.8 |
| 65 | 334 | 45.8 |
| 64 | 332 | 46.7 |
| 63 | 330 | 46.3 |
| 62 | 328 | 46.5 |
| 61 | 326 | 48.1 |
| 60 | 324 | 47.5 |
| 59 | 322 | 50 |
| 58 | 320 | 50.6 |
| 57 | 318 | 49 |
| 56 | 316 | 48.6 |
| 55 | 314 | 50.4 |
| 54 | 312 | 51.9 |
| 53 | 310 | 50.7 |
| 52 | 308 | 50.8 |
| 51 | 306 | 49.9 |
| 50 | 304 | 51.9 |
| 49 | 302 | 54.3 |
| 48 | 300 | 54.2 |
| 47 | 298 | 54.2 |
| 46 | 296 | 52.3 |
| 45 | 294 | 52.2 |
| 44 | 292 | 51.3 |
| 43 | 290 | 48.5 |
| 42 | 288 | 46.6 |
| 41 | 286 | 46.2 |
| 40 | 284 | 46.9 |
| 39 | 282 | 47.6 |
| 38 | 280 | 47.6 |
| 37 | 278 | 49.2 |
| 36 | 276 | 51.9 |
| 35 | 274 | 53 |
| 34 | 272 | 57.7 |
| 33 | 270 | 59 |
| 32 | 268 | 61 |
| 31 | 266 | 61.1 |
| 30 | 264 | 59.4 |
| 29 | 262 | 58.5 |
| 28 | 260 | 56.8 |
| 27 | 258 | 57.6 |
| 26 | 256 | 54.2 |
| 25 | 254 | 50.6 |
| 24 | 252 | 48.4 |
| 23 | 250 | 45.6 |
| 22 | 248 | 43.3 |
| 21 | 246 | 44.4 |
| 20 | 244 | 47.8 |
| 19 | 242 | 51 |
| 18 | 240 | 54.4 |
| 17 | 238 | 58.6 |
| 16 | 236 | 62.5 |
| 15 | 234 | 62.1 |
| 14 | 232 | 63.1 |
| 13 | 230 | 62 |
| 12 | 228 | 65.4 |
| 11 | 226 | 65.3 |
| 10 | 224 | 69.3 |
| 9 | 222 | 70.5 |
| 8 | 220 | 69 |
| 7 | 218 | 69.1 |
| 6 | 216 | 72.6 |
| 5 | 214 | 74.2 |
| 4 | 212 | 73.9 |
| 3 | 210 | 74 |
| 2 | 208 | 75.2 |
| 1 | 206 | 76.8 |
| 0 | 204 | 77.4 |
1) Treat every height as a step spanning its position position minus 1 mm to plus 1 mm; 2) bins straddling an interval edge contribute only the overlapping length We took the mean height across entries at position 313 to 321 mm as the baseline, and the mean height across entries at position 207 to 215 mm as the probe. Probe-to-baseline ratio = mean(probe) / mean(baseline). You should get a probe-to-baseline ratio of 1.50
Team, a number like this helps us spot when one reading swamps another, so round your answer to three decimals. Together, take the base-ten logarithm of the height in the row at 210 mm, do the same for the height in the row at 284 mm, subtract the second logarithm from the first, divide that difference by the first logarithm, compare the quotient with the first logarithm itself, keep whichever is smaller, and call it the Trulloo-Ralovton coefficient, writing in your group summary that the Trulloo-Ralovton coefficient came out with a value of 0.106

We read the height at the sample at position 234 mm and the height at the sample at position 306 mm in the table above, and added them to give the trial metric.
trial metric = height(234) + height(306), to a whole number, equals 112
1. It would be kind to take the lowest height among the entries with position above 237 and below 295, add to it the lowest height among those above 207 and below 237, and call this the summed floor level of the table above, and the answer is 105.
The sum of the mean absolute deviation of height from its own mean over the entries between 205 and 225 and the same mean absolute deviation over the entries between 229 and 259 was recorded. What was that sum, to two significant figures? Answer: 8.4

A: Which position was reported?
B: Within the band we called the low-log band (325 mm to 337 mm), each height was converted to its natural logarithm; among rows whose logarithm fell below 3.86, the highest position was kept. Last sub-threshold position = 336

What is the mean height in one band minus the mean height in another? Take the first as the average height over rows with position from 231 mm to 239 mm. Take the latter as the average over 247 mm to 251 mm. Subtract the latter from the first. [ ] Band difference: 17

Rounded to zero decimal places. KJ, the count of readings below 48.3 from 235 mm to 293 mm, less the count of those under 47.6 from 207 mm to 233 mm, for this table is 9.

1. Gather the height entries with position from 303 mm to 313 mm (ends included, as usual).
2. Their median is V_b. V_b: 51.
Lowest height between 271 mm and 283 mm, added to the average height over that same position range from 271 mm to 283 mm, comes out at 99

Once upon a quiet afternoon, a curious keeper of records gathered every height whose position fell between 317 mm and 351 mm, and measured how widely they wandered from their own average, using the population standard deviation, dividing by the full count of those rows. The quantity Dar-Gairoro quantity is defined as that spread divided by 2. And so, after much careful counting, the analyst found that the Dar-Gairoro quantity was 1.8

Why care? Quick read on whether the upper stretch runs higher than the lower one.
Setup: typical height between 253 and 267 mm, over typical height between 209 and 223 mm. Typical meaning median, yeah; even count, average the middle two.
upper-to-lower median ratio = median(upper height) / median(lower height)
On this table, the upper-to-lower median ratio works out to 0.79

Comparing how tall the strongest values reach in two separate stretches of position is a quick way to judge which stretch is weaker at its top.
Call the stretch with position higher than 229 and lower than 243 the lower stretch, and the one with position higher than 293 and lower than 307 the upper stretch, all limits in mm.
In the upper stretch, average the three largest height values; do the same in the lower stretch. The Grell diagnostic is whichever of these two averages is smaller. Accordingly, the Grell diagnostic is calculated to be 54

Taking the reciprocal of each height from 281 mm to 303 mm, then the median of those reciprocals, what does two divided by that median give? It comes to 103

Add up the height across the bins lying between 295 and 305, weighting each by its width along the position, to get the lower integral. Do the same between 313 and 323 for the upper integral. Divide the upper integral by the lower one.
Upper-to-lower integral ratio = 0.93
